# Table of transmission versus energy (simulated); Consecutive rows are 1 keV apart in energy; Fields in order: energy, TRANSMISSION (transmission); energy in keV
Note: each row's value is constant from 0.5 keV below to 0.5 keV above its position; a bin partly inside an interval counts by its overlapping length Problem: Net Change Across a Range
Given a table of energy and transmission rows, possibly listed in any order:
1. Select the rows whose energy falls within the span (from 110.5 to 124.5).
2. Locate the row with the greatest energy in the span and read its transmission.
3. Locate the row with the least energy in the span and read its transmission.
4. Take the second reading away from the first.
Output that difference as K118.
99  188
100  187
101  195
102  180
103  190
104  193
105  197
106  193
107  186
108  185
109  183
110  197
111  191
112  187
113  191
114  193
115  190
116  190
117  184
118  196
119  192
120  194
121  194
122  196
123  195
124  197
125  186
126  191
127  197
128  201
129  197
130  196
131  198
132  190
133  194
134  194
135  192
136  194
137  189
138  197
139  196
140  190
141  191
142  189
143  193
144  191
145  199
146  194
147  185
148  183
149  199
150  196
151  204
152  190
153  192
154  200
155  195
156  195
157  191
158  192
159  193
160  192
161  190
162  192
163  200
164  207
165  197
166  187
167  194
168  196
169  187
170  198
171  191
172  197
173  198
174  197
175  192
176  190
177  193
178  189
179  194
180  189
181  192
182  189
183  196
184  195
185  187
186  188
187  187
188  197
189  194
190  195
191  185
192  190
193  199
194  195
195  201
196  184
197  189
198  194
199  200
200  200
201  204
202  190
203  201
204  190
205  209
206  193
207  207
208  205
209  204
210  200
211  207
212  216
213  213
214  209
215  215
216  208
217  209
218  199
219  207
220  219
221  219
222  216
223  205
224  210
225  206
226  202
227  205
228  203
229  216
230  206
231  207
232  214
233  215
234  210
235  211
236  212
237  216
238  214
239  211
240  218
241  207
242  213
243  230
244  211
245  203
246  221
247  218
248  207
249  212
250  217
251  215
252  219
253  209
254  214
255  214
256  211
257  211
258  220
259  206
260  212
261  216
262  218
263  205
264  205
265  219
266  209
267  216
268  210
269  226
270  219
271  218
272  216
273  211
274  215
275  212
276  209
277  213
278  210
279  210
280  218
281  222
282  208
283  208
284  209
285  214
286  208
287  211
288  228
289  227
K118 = 6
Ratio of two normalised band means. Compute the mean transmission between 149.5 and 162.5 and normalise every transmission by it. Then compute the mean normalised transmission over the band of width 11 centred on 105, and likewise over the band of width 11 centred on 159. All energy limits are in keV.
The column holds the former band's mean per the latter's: 0.972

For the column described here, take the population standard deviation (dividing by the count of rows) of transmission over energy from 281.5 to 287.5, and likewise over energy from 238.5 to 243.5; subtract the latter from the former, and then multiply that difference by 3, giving -17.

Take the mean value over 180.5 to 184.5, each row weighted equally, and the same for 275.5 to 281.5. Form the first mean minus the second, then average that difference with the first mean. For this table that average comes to 86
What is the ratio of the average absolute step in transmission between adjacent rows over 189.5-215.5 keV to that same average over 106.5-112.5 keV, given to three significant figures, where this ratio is 1.42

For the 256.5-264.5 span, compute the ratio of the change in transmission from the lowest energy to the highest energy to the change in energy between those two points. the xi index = -0.86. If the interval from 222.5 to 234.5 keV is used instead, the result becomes 0.45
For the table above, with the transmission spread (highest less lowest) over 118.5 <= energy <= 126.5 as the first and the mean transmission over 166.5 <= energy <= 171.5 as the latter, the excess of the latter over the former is 182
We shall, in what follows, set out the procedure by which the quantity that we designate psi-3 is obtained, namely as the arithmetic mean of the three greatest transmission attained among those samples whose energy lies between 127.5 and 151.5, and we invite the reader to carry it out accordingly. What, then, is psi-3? 201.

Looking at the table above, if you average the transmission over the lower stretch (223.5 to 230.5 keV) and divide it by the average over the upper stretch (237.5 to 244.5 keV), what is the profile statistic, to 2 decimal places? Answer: 0.96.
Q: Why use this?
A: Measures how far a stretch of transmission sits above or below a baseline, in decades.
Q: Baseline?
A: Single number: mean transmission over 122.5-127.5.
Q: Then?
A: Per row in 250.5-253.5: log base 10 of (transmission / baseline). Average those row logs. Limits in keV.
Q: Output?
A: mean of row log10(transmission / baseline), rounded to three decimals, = 0.045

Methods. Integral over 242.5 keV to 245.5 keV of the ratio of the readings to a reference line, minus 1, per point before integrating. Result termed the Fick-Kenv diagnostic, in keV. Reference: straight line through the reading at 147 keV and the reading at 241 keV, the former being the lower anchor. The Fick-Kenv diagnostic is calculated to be 0.10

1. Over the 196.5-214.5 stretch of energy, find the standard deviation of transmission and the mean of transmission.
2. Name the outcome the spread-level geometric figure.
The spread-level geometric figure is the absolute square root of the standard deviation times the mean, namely 40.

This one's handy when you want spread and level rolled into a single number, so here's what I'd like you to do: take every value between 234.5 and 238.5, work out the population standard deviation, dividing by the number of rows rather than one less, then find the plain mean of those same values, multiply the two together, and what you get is 410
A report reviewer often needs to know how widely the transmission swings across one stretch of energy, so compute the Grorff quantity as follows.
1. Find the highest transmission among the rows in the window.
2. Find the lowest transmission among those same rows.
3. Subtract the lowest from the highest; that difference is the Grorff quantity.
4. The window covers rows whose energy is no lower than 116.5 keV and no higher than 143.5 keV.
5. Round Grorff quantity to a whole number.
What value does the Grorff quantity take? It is 17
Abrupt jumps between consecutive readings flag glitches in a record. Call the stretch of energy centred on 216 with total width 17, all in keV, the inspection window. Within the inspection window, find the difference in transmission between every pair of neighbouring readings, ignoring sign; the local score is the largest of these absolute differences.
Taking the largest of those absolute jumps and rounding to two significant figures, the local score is 12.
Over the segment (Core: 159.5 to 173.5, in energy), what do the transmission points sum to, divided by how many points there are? 195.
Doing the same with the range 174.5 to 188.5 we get 191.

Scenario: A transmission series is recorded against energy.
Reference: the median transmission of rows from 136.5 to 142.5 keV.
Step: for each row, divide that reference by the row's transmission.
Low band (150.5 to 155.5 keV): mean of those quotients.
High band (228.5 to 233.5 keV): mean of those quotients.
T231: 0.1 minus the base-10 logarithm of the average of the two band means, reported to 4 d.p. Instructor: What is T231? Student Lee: 0.1287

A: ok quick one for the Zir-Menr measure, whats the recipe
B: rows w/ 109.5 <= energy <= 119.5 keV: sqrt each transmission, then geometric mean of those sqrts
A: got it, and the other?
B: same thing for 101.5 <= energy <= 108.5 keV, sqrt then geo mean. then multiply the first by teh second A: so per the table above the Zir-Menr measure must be 190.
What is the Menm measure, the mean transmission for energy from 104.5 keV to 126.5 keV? 191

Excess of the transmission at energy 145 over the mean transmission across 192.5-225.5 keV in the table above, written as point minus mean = -4.7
